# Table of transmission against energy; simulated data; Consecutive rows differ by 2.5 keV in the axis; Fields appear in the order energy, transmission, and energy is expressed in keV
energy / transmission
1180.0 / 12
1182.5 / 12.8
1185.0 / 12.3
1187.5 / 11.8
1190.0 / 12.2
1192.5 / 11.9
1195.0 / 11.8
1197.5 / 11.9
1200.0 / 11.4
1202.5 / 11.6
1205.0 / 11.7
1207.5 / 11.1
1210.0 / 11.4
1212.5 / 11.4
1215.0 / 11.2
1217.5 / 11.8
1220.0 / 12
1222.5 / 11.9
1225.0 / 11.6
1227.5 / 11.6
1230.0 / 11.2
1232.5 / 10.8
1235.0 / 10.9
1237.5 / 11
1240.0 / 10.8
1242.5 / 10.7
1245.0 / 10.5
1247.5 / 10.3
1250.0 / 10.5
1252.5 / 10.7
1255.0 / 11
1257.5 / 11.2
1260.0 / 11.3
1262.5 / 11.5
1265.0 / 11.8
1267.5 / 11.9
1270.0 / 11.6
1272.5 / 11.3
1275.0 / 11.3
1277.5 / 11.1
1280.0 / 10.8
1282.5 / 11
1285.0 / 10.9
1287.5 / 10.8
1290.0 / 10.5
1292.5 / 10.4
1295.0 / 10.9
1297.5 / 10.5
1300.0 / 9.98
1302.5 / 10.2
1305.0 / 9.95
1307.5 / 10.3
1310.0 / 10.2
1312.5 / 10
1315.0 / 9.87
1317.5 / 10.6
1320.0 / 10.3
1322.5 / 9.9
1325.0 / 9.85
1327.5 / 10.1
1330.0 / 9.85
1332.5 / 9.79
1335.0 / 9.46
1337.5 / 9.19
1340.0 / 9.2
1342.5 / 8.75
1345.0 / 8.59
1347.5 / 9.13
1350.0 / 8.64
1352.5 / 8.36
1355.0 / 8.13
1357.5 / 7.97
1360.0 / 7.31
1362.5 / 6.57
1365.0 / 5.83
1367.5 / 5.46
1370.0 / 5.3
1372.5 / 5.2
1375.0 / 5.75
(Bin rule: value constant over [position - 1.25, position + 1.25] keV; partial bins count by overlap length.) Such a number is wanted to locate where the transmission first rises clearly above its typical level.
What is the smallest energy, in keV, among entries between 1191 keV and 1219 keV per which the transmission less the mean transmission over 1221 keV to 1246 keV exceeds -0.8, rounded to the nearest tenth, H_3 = 1192.5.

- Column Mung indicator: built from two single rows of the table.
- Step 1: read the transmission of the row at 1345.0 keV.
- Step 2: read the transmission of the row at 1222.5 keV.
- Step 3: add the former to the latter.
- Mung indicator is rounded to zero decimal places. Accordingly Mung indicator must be 20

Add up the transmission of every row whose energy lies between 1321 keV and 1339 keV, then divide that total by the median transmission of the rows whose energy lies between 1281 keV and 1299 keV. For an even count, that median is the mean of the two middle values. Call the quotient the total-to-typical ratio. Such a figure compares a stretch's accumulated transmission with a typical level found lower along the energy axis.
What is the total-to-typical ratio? 6.31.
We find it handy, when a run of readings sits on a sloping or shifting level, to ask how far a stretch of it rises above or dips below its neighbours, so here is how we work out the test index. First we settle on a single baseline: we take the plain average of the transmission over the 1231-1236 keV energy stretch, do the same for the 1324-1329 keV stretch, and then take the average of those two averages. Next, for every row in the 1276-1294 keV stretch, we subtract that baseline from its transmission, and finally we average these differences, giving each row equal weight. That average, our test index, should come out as 0.4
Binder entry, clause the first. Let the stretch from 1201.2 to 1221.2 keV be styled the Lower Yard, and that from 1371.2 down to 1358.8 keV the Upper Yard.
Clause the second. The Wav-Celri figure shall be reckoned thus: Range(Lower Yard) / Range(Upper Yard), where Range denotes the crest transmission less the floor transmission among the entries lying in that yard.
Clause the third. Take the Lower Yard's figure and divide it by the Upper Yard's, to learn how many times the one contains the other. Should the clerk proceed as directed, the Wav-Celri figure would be 0.45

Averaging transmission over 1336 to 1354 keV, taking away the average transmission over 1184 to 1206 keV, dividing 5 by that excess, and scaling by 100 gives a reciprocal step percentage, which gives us -166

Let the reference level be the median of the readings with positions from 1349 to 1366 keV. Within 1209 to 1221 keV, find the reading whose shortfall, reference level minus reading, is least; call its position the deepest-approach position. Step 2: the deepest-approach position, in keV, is 1220.0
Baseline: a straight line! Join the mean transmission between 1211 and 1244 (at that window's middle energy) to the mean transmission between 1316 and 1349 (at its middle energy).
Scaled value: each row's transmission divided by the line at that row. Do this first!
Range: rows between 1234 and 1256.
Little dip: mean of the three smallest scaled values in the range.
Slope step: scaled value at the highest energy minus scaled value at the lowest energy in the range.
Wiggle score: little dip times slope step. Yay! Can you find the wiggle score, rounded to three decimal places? 0.037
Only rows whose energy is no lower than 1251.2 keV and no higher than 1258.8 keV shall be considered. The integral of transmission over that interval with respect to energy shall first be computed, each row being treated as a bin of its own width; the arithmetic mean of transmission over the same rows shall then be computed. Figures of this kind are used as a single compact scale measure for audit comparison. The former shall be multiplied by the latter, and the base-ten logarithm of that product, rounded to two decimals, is 2.96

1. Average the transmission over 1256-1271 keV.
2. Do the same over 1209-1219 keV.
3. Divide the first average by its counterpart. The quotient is 1.01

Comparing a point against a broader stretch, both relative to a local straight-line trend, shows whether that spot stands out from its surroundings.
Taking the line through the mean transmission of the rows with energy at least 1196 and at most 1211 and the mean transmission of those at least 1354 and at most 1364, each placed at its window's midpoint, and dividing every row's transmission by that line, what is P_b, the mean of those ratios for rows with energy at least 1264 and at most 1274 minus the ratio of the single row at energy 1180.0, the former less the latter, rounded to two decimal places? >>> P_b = 0.20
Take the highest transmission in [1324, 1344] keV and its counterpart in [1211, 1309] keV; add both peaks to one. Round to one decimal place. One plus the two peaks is 23.1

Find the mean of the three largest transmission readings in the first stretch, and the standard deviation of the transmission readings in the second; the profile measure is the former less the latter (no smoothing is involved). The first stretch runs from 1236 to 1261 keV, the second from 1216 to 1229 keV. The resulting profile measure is 11.0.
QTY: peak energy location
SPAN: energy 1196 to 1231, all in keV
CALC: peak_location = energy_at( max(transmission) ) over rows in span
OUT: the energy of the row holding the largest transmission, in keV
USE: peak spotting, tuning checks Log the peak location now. 1220.0 keV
